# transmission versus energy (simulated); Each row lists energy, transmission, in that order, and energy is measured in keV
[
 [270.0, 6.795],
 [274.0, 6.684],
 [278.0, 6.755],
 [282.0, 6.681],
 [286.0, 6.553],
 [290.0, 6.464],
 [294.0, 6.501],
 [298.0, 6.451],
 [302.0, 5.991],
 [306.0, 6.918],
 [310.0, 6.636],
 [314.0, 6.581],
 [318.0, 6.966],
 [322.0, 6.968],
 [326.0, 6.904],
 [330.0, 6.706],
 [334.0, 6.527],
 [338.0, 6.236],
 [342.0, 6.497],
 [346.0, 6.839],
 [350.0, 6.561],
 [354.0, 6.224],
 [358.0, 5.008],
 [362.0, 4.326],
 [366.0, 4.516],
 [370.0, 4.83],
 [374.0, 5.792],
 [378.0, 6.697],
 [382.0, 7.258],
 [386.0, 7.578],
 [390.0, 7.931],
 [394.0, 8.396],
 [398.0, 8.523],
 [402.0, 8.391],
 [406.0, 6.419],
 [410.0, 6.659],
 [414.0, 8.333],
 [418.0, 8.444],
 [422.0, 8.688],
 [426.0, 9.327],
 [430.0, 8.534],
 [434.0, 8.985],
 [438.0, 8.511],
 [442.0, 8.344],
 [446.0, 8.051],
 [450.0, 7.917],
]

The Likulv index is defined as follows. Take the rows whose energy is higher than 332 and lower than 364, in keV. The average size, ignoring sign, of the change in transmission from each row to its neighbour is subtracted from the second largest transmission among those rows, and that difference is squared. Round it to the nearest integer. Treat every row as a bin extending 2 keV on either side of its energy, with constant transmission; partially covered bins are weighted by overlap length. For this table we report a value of 37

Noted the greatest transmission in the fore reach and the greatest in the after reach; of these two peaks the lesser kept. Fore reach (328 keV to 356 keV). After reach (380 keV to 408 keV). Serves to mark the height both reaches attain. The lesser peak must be 6.84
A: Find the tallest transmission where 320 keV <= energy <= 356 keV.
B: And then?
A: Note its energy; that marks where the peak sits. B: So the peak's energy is 322.0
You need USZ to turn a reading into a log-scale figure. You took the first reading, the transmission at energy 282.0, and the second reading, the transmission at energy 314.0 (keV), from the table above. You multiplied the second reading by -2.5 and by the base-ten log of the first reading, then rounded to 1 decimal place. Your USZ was -13.6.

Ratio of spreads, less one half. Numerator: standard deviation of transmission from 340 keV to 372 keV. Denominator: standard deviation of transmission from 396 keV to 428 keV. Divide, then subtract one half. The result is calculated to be 0.51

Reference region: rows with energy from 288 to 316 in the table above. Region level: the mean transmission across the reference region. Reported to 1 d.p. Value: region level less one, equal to 5.5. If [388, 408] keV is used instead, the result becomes 6.9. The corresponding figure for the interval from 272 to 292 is 5.6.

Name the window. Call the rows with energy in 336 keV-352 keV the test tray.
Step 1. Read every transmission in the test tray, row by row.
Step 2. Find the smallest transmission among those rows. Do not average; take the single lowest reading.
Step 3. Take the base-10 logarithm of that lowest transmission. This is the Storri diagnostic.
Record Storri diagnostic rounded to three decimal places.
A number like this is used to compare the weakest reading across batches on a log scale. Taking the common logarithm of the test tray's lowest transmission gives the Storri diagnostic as 0.795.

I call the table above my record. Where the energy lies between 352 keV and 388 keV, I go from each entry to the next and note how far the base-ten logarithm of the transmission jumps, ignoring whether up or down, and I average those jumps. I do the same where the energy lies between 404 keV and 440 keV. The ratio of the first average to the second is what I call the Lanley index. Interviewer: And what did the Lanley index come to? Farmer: 1.627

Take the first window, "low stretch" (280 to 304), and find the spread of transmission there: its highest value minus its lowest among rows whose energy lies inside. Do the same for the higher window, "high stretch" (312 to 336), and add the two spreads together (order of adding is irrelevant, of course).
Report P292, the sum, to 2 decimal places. 1.13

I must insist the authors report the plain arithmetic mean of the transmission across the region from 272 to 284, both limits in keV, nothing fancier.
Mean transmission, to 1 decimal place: 6.7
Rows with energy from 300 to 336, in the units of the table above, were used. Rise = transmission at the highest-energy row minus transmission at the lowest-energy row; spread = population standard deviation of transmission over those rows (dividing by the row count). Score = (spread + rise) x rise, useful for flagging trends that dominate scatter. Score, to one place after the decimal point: 0.4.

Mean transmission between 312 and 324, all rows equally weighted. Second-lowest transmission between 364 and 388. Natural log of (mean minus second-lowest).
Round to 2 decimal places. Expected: 0.70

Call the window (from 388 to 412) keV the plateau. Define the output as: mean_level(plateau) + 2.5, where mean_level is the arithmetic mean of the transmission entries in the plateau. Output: 10.2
